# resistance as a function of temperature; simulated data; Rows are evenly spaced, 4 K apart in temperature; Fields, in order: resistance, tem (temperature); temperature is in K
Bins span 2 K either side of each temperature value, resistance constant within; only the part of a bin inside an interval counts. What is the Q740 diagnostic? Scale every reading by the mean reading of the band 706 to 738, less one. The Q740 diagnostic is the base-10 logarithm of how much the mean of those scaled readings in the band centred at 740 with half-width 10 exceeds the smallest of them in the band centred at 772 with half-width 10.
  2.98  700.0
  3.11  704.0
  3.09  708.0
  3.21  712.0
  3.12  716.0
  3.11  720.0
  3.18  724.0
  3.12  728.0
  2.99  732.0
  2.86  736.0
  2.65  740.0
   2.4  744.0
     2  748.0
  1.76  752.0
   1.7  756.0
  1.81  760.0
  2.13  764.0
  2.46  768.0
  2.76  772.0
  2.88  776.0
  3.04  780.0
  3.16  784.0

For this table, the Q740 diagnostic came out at -0.84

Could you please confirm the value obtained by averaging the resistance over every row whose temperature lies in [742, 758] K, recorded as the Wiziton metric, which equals 2.0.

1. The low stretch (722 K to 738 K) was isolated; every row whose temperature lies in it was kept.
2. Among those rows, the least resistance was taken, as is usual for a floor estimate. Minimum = 2.86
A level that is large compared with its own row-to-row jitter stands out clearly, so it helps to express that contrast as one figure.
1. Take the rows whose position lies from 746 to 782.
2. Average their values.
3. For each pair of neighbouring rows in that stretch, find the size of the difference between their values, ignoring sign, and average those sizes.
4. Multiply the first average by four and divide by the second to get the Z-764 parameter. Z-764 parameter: 45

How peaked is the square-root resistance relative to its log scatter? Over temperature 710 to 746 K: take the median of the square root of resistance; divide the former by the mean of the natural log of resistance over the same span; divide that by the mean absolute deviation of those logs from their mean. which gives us 21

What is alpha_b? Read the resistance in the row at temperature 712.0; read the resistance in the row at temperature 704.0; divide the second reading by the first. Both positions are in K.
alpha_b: 0.97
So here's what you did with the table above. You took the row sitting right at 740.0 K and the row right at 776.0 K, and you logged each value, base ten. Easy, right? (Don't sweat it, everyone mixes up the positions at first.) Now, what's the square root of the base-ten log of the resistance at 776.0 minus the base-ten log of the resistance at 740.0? 0.19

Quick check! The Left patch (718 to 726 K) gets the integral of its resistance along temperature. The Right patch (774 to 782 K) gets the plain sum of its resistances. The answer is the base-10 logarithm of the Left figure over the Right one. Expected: 0.63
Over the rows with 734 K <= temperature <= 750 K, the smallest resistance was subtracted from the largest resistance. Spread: 0.86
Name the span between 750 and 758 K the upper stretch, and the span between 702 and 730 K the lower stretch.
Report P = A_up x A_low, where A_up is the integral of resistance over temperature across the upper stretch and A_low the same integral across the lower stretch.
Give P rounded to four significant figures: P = 1215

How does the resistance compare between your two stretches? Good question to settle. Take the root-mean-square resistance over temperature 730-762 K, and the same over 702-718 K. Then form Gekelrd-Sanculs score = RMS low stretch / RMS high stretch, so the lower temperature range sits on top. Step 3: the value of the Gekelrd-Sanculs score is 1.35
